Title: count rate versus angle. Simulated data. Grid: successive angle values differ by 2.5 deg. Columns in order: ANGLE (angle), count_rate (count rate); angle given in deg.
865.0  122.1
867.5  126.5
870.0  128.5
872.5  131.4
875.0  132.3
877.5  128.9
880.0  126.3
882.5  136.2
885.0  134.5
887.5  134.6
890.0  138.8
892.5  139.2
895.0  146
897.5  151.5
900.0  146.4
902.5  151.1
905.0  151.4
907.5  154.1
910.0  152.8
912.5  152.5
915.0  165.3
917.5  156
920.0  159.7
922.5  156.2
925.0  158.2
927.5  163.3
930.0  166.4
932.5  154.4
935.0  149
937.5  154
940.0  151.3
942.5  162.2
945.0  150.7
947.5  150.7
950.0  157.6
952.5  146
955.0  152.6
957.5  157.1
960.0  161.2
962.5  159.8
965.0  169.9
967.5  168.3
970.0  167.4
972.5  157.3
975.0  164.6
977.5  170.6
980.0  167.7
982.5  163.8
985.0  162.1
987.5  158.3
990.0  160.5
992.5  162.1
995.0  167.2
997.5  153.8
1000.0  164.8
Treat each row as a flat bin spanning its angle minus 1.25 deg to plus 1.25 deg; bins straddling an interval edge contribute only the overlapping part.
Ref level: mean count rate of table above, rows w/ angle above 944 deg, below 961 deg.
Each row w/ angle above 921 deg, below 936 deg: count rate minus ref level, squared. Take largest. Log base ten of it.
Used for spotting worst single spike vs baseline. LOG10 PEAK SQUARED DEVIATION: 2.2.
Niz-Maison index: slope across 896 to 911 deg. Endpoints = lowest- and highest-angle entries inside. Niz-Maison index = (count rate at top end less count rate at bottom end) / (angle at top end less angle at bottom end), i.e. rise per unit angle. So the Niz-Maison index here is 0.10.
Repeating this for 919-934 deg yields -0.42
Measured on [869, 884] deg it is 0.62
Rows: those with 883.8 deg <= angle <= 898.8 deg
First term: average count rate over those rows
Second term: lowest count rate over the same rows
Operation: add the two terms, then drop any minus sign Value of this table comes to 275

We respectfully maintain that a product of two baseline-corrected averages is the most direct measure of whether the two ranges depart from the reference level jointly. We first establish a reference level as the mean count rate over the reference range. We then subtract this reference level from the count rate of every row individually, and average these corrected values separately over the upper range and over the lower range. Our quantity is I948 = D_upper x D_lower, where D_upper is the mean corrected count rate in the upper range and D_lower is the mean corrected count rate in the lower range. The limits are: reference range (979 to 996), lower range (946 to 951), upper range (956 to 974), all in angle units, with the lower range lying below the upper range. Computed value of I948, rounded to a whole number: 1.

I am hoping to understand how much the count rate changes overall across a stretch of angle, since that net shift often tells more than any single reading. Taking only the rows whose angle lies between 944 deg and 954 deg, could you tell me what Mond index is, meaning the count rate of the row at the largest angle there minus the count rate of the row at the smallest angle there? -4.7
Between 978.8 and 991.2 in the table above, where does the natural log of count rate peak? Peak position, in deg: 980.0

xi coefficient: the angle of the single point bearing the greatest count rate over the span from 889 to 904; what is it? 897.5 deg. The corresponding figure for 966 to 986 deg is 977.5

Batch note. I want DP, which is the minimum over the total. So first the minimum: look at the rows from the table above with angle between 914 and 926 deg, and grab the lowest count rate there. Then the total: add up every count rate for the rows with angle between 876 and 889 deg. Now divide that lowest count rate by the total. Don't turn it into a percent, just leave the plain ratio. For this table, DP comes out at 0.236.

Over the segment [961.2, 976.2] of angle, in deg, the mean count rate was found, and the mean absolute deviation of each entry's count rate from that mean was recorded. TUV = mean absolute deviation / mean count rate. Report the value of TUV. 0.024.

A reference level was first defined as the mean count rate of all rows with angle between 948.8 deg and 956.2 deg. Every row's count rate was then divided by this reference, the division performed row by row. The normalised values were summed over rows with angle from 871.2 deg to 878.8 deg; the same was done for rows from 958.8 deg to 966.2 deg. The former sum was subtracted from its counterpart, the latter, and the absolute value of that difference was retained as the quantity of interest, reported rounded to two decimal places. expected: 0.65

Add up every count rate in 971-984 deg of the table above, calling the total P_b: 824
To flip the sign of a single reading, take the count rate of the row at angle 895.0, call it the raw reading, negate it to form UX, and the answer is -146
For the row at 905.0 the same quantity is -151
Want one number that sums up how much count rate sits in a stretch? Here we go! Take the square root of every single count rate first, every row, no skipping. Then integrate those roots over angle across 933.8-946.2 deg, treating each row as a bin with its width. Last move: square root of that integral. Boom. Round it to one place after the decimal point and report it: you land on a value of 12.4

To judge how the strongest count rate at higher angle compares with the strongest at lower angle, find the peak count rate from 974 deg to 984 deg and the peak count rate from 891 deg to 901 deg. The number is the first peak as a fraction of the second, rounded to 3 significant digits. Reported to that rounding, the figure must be 1.13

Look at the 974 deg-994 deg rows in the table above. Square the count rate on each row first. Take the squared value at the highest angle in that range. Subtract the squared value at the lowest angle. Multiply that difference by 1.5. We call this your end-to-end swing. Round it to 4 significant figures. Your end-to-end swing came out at -1225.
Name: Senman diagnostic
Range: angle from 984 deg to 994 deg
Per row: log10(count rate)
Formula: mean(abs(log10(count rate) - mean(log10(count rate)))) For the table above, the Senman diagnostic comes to 0.0037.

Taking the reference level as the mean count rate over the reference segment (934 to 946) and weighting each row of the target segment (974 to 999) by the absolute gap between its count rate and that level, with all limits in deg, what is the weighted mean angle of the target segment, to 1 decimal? 984.1 deg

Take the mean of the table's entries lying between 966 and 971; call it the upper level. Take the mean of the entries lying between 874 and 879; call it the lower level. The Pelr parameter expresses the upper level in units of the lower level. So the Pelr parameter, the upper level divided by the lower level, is 1.29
